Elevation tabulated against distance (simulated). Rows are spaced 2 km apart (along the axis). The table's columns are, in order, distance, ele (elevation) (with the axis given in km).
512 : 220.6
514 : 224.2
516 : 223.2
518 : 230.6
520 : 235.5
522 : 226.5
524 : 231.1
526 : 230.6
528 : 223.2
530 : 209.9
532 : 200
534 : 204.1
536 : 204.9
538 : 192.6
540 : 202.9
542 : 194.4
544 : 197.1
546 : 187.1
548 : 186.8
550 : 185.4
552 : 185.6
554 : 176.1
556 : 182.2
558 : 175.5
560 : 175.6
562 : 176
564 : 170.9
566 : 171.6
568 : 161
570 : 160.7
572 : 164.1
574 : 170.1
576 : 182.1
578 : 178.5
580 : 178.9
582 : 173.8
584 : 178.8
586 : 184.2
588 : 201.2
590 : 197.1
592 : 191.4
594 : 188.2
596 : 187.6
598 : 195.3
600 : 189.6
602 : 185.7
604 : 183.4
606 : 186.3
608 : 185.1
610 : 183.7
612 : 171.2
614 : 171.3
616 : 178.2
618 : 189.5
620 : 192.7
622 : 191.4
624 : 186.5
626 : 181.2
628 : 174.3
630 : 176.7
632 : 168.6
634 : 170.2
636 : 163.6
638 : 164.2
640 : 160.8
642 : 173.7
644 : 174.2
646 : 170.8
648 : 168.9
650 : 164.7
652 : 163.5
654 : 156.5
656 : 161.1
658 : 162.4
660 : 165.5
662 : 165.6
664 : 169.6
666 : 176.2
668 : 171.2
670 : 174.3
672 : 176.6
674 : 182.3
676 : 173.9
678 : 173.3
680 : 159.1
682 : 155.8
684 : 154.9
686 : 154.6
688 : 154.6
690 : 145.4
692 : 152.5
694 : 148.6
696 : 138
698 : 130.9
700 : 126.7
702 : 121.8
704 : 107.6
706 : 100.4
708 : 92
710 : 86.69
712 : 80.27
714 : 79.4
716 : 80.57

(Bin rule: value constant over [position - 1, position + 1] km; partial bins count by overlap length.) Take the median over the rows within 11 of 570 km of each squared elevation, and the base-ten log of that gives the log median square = 4.47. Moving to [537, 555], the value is 4.54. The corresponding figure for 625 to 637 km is 4.47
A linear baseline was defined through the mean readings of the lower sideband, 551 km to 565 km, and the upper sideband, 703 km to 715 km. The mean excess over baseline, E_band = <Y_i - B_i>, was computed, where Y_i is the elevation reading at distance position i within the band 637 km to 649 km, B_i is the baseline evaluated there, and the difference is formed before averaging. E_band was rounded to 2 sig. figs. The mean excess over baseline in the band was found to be 40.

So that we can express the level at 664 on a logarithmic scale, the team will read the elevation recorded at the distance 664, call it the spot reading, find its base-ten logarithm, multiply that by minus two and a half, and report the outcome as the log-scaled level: -5.57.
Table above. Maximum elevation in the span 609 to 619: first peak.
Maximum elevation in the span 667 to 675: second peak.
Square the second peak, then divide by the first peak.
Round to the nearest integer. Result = 175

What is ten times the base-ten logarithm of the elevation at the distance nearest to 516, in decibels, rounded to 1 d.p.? 23.5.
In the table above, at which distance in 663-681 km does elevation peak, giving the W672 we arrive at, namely 674 km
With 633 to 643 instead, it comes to 642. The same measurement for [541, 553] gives 544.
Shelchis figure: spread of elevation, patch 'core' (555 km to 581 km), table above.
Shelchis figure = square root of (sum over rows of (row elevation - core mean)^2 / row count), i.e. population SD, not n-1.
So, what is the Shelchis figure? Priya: 7.0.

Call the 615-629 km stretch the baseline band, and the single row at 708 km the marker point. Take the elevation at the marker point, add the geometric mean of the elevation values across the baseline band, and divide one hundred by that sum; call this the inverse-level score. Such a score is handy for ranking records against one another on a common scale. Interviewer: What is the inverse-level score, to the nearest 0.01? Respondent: 0.36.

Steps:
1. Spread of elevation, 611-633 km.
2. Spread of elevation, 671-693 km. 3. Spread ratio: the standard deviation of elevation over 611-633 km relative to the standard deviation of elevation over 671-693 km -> 0.7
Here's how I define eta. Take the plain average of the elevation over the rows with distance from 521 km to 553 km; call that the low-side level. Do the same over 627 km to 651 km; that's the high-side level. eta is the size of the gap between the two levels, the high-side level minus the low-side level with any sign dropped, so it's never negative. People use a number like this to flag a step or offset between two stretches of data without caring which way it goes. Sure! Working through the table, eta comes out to 35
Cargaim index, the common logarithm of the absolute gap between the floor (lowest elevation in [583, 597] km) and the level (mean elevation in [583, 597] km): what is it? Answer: 1.04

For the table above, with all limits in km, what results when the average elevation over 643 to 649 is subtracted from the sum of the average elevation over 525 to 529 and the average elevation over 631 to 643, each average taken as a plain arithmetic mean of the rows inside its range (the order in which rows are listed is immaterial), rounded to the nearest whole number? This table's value 222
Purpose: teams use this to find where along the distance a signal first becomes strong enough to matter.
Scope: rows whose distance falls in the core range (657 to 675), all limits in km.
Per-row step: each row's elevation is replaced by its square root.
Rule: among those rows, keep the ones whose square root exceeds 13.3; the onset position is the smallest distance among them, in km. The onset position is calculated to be 674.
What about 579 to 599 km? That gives 580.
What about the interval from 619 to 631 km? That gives 620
